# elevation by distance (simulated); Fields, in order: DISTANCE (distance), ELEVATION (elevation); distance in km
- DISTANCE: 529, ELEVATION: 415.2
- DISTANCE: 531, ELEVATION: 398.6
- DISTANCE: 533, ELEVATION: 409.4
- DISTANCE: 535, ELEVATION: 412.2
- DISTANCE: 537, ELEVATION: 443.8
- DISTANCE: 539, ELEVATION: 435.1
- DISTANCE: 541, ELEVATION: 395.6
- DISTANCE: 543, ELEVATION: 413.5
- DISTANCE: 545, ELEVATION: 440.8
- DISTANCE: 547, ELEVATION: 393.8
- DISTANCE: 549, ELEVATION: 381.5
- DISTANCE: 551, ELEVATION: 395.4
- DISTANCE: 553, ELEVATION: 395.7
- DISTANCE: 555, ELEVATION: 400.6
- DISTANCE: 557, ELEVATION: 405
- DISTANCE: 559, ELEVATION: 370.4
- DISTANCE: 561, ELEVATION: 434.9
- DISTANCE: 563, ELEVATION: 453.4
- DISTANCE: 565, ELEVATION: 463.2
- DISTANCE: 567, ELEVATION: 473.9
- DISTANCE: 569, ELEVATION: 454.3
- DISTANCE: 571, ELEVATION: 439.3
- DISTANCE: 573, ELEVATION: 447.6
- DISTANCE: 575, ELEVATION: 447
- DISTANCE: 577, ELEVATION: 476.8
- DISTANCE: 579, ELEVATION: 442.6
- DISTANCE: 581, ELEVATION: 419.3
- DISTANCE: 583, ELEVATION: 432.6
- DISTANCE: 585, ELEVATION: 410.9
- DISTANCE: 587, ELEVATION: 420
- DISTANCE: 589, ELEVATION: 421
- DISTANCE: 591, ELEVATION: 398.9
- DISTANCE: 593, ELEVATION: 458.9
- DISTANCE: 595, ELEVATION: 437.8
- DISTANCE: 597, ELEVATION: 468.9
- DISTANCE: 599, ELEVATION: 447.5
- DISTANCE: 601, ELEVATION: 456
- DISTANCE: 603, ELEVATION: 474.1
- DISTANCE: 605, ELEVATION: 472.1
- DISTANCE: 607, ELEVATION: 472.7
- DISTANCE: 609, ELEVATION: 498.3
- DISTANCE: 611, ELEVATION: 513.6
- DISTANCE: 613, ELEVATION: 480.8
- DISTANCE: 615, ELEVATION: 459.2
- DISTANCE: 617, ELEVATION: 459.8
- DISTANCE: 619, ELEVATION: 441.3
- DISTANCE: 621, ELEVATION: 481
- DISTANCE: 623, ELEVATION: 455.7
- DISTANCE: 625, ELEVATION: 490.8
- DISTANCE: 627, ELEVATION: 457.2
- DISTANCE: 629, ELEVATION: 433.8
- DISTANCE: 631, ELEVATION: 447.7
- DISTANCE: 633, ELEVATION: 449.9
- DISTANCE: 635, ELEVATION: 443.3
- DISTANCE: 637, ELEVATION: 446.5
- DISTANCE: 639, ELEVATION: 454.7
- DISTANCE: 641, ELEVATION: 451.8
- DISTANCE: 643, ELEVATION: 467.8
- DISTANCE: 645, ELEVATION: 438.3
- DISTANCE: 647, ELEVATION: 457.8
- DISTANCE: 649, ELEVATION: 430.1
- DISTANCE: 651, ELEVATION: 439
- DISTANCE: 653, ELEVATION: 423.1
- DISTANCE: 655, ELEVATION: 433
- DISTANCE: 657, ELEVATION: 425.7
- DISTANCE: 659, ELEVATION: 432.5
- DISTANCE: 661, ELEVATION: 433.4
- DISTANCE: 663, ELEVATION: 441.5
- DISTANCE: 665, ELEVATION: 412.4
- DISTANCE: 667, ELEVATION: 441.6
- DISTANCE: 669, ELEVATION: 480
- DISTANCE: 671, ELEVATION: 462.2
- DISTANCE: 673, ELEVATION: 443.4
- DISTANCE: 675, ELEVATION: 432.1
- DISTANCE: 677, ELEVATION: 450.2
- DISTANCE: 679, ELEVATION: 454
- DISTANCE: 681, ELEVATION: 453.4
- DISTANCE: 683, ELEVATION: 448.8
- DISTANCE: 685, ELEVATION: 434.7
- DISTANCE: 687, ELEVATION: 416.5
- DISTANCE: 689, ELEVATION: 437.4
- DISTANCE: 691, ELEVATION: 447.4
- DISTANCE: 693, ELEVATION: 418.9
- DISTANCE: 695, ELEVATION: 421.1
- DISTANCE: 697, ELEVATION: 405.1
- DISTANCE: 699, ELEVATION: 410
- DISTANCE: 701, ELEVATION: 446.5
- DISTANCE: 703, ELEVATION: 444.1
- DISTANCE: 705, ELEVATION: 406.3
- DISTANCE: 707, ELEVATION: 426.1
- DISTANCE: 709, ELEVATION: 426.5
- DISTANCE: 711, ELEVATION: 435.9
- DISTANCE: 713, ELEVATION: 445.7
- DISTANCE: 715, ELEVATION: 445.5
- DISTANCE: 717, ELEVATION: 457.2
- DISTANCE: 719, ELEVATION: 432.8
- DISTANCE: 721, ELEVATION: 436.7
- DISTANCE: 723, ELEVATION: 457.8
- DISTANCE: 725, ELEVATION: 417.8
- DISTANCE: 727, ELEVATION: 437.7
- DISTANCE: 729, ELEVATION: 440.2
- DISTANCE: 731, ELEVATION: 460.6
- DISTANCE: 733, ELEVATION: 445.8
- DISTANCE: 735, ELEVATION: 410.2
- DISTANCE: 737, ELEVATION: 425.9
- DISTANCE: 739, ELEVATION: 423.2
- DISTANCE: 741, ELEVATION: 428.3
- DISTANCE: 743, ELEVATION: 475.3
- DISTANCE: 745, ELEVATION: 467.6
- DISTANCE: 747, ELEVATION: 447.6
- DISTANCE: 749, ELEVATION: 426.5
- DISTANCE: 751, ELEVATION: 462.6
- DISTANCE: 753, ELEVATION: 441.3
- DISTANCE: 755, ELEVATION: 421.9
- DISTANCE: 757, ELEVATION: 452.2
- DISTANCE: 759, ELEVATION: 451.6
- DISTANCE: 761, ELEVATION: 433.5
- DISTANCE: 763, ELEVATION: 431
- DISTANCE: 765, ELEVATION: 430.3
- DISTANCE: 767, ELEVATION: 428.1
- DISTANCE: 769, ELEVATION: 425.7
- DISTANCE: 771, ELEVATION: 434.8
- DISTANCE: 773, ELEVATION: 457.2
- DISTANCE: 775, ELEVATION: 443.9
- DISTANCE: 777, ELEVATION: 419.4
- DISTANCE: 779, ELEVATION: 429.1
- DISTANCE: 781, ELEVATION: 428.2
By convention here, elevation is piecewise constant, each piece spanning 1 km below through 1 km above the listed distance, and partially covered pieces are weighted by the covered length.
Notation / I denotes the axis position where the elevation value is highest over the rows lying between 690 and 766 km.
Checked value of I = 743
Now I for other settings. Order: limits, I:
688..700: 691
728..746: 743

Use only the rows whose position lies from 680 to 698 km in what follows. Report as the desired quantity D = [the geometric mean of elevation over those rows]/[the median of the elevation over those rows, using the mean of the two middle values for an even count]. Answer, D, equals 0.99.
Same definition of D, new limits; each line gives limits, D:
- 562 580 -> 1.00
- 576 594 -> 1.02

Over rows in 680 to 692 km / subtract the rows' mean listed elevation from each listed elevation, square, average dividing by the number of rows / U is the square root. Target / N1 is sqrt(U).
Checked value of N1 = 3.5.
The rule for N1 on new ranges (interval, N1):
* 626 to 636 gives 2.8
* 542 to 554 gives 4.4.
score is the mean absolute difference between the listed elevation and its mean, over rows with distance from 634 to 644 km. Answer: 7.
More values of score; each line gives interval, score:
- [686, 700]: 11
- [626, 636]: 6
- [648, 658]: 5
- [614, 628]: 13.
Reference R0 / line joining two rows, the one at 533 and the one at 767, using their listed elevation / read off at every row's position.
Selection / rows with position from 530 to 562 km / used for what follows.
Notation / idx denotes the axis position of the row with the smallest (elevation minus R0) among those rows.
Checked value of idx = 559 km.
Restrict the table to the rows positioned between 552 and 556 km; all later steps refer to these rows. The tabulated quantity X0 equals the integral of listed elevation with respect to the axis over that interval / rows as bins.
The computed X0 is 1593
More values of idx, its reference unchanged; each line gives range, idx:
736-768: 755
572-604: 591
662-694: 665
